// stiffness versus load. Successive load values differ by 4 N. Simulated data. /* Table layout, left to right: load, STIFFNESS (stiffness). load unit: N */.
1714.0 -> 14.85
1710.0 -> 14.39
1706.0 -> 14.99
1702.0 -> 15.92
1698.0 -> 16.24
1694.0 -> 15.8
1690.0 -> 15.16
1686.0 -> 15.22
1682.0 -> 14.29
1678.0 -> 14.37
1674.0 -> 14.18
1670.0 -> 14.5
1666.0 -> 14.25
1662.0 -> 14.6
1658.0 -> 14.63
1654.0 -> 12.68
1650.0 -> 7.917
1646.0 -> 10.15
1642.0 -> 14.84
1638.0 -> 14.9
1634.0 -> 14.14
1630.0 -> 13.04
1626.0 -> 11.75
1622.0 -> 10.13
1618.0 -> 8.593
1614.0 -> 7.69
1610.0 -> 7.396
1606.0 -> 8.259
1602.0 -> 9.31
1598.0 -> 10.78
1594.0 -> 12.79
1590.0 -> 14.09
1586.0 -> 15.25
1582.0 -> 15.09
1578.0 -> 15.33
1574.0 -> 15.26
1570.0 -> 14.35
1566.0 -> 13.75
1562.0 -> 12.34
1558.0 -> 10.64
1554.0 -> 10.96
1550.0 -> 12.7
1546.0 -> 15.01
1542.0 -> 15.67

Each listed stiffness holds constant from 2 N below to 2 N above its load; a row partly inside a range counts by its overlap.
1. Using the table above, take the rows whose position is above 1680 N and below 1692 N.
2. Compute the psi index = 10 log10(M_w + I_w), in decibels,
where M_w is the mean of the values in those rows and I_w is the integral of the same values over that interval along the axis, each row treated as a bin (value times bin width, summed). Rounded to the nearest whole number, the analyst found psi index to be 23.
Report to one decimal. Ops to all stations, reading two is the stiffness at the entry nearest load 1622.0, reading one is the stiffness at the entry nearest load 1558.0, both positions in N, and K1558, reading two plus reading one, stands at 20.8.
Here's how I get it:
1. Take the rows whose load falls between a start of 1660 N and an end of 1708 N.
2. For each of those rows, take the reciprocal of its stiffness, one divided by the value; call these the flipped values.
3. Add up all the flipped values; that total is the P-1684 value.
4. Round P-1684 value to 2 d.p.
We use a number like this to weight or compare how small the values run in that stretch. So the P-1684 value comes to 0.80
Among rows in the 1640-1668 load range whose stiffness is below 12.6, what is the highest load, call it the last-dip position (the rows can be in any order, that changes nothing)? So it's 1650.0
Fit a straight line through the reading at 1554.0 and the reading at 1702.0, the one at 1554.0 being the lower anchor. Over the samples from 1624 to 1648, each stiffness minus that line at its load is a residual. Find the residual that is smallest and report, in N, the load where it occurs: 1646.0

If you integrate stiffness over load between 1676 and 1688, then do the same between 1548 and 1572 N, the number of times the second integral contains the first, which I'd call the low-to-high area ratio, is 1.70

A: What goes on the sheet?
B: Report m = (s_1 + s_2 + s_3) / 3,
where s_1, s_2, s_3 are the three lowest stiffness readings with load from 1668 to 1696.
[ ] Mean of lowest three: 14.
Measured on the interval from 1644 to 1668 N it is 10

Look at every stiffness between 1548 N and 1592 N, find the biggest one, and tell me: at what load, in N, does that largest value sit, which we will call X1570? 1578.0 N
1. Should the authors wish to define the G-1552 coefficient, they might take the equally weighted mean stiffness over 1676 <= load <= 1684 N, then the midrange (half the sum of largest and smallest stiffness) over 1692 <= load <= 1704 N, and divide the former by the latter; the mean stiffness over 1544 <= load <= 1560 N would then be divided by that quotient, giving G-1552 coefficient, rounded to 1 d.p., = 13.8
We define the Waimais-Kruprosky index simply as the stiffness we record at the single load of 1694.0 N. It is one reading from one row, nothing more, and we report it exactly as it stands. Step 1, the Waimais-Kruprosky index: 15.8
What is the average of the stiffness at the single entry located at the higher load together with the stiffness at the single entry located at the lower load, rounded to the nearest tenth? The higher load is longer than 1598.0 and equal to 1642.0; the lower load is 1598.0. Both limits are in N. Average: 12.8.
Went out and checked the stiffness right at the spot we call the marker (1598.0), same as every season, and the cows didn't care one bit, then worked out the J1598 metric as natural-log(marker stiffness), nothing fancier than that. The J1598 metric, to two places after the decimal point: 2.38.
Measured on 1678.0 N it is 2.67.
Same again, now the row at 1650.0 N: 2.07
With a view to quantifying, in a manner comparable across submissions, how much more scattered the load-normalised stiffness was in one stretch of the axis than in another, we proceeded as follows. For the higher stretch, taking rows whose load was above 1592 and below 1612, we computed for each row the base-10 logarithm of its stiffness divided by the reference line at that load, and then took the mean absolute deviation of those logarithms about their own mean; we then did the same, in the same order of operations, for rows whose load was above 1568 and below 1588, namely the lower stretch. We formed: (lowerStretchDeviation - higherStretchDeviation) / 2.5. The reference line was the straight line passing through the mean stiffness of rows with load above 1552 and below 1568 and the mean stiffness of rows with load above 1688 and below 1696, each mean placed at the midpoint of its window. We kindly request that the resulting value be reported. -0.028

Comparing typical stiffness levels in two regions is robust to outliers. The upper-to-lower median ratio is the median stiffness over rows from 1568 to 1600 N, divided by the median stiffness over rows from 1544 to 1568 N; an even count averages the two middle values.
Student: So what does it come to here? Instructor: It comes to 1.18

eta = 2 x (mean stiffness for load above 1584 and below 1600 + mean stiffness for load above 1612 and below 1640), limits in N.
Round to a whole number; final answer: 49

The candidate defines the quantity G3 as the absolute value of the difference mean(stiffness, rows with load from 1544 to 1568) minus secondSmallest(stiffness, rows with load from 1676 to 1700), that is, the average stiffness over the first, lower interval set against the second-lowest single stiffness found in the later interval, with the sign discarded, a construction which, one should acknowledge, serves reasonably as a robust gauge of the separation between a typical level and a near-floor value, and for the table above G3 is 2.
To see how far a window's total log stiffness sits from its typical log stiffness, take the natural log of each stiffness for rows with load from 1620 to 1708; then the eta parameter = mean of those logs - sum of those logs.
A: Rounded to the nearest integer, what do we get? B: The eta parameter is -55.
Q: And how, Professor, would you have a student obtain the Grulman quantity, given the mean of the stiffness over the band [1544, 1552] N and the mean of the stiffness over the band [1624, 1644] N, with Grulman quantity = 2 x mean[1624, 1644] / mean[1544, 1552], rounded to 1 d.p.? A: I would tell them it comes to 2.0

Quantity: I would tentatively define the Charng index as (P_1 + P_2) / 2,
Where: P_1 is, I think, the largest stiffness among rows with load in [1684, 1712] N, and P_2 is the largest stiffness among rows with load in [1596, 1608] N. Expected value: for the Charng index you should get 13.5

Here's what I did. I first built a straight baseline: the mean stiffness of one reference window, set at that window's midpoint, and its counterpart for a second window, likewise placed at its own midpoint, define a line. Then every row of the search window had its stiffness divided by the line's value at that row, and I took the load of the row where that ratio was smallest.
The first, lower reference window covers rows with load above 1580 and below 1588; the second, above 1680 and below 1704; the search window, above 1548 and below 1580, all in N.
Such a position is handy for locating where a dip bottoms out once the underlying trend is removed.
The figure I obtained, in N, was 1558.0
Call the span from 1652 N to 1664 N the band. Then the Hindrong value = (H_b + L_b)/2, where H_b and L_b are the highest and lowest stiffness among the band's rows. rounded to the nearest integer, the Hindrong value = 14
